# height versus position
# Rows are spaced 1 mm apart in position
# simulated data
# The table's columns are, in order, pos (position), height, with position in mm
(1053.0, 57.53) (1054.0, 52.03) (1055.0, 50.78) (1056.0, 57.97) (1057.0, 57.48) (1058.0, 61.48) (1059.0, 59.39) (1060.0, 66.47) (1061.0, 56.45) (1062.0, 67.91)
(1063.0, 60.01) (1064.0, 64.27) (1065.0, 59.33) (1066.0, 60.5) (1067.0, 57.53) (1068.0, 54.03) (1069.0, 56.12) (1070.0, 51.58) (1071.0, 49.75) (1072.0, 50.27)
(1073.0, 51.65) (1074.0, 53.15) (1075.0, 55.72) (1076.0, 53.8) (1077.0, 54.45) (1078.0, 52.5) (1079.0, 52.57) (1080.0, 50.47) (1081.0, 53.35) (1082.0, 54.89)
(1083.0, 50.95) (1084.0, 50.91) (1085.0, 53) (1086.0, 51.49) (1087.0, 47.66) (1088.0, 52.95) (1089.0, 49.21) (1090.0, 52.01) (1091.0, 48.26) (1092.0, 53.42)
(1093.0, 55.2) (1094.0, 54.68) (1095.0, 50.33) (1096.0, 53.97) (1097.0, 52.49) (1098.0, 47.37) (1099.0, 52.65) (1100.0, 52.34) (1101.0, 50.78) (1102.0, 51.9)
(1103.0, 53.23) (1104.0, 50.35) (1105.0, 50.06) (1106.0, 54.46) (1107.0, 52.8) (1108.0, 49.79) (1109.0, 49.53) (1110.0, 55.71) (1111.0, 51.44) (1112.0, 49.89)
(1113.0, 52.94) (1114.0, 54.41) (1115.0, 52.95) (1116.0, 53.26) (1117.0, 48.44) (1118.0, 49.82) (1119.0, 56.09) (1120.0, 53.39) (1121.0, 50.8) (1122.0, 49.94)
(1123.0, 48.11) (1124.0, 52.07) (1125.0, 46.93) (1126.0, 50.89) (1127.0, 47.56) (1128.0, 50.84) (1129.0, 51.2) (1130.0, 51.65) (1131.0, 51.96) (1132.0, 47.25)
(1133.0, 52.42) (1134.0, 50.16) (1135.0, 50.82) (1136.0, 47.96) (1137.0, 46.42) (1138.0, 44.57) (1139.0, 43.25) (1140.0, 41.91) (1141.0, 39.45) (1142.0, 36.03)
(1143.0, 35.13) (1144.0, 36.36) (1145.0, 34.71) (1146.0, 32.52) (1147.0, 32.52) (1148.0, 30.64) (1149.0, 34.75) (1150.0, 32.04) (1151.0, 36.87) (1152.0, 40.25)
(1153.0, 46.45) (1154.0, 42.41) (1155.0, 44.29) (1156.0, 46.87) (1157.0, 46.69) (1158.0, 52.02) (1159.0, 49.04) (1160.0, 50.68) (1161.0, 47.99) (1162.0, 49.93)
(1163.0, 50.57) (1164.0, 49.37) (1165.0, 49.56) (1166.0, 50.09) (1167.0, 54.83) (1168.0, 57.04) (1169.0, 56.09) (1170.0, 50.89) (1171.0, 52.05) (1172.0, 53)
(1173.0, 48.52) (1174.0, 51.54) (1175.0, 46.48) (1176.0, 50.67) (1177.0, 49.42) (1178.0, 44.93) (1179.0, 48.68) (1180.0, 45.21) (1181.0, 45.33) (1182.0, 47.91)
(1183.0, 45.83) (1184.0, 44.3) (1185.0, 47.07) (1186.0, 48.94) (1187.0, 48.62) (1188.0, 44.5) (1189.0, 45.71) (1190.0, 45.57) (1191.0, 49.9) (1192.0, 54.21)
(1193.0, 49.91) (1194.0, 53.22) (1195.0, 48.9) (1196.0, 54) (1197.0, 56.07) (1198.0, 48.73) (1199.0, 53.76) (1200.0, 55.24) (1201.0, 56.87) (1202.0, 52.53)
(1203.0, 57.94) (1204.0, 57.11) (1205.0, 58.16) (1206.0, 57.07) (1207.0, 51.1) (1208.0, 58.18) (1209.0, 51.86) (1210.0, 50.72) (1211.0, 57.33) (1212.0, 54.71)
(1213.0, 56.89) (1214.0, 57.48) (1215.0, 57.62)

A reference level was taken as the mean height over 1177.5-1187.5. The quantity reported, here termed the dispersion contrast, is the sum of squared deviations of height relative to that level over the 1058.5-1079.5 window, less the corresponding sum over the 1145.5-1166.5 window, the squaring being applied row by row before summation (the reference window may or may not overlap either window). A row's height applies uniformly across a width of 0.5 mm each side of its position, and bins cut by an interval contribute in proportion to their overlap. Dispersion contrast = 1290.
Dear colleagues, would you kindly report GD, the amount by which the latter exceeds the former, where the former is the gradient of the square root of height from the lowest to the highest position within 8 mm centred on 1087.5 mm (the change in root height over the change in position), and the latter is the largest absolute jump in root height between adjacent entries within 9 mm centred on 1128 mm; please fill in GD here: 0.39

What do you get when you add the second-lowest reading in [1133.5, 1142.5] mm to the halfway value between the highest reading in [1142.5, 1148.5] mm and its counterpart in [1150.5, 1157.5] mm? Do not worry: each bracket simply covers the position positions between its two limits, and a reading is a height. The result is 81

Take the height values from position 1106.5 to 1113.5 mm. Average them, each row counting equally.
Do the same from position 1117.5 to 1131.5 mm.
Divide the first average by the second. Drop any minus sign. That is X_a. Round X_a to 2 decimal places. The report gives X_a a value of 1.02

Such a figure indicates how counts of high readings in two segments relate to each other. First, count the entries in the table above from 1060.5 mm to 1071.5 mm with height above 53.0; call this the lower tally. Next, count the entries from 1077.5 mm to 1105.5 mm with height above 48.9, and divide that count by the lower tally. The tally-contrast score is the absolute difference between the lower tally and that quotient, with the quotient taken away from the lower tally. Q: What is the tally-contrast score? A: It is 6.2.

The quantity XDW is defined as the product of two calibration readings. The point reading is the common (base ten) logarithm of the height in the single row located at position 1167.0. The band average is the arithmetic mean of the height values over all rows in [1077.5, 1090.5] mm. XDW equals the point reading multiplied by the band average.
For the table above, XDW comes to 90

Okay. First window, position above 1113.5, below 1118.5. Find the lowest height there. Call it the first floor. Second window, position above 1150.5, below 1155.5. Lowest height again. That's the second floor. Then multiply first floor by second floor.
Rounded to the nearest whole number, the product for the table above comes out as 1786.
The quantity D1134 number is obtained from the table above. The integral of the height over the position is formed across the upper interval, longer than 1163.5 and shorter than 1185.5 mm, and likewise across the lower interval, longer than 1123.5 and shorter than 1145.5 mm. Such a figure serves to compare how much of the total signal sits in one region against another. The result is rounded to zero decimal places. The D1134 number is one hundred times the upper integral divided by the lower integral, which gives 108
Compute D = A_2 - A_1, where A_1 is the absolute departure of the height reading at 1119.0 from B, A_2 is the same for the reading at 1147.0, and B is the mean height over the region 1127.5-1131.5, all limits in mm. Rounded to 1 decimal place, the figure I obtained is 14.2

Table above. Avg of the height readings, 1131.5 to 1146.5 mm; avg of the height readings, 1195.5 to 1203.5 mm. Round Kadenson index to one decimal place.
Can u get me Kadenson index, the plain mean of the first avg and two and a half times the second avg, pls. 89.3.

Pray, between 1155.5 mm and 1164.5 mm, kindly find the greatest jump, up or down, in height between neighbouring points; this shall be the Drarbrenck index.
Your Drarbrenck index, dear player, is 5.3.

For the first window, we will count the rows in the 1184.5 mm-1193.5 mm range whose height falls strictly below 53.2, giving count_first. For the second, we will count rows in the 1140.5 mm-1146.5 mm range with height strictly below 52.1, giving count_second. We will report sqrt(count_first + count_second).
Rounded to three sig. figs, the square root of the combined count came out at 3.74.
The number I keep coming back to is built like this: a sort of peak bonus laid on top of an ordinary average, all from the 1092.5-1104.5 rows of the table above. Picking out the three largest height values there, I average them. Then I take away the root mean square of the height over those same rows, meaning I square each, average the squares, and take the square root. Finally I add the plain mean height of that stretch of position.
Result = 54.6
